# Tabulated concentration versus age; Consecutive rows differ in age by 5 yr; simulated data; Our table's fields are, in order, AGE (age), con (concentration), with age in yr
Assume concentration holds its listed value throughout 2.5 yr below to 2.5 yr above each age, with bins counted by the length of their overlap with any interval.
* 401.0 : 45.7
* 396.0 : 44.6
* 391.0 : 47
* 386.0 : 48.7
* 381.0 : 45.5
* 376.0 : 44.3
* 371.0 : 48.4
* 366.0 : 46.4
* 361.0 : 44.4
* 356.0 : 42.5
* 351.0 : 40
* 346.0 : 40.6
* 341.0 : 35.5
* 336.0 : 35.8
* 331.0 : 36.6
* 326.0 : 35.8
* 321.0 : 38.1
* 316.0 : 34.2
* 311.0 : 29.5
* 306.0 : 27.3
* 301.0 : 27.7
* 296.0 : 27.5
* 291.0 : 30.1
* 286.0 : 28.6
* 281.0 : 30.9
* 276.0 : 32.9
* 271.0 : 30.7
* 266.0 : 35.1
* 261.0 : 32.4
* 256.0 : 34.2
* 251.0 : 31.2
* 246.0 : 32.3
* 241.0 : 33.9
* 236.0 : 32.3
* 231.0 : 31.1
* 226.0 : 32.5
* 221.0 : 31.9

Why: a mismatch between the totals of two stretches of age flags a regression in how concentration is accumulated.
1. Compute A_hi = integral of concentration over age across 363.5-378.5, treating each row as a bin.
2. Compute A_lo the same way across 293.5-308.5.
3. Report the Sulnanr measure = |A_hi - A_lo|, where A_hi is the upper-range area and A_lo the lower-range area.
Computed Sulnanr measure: 283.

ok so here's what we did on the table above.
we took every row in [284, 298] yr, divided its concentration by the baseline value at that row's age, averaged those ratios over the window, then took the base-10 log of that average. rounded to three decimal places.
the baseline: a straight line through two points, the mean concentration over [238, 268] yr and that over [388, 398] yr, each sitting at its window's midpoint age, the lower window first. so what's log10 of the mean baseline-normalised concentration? -0.105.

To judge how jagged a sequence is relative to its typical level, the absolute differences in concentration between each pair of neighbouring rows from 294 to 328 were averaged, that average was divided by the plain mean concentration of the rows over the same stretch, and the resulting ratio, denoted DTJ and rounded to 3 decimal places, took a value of 0.073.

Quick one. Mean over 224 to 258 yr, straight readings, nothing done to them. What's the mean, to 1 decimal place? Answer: 32.5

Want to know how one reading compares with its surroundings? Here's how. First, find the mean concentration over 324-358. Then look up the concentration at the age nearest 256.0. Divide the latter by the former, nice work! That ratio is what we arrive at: 0.90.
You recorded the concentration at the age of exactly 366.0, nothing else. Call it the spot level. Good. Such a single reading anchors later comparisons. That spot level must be 46.4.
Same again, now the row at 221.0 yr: 31.9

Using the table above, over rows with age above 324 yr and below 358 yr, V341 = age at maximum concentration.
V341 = 356.0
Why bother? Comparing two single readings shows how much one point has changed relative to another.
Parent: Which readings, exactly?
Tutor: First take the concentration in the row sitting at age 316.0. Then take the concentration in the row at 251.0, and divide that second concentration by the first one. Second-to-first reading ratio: 0.91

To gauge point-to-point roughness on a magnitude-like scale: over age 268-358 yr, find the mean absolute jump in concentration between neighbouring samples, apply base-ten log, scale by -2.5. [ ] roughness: -0.77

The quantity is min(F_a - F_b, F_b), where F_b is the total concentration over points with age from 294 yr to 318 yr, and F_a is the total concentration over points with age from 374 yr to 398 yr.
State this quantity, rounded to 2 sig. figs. 84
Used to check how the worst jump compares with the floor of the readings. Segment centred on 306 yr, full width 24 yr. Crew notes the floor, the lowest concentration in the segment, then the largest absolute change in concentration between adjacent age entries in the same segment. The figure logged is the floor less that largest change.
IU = 23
